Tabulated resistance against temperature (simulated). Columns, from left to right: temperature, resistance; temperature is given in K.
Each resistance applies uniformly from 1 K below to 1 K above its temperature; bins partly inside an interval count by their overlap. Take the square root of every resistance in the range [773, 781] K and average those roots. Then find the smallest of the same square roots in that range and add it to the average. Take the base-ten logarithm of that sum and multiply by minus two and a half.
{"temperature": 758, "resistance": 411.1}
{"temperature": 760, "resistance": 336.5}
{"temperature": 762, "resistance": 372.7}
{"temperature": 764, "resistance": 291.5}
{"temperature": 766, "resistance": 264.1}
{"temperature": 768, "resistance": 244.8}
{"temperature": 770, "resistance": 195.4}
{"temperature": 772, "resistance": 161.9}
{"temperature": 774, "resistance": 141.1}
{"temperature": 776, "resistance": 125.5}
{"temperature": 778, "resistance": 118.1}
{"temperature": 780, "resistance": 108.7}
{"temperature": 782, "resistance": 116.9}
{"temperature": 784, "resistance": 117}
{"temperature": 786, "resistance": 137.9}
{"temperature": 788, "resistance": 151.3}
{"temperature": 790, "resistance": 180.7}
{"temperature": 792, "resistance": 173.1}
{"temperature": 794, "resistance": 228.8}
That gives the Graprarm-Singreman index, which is -3.33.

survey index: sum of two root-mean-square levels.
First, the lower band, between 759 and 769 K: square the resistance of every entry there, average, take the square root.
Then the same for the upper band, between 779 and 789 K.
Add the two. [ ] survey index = 433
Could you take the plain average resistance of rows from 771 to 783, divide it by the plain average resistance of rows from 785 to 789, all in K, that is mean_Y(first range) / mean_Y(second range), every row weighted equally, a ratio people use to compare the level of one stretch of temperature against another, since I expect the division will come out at 0.9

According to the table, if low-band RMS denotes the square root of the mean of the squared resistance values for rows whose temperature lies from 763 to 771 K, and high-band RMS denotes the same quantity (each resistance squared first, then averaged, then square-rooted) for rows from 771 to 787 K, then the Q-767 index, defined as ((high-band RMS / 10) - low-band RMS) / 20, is -12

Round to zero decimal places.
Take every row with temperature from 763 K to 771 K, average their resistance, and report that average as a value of 249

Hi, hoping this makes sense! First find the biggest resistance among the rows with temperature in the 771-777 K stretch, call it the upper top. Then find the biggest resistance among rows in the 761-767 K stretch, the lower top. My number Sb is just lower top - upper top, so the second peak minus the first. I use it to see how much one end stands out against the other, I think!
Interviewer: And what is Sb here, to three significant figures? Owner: 211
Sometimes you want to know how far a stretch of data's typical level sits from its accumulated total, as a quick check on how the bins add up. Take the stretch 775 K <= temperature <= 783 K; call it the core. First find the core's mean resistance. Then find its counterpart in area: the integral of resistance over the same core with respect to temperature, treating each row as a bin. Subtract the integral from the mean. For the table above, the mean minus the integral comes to -821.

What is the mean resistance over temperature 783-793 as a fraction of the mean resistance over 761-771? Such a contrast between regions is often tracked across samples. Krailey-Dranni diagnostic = 0.56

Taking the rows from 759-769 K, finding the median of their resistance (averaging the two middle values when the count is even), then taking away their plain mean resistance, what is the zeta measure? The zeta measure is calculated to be -10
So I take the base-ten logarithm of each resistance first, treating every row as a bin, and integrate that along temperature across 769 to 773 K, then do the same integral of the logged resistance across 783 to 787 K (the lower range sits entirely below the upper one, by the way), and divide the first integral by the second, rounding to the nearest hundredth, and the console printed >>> 1.07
